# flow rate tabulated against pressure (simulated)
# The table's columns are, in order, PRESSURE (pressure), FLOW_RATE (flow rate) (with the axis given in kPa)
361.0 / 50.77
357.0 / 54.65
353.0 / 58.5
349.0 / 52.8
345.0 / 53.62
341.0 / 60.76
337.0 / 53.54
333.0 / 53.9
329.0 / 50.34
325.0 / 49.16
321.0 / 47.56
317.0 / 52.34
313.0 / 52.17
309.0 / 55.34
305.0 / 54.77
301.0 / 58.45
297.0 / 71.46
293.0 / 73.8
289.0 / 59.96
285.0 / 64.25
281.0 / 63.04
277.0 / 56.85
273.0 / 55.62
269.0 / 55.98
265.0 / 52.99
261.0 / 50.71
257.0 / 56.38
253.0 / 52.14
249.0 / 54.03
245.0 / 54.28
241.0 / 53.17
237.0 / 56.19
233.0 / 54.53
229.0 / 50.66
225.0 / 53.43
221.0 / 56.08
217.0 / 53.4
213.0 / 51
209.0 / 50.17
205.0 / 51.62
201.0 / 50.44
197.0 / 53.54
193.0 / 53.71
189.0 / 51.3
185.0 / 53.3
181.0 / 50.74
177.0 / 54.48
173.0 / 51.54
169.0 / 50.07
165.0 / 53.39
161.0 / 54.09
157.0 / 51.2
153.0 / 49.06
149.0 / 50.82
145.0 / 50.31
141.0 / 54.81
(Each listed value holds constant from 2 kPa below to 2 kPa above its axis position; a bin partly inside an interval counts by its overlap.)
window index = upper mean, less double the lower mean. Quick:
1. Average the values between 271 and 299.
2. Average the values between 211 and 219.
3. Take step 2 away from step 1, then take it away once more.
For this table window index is -41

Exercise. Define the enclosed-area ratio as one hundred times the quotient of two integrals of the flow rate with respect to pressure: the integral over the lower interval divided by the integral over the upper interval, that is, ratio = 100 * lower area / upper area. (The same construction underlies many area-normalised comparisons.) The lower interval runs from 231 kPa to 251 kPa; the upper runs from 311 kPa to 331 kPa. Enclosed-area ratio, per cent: 108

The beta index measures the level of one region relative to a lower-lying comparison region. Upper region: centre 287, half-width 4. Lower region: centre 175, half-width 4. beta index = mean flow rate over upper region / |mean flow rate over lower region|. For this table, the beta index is 1.17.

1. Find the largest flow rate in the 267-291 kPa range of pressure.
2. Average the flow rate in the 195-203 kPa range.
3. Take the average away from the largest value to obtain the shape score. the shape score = 12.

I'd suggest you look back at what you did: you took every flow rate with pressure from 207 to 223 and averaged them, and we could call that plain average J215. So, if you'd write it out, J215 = 52.7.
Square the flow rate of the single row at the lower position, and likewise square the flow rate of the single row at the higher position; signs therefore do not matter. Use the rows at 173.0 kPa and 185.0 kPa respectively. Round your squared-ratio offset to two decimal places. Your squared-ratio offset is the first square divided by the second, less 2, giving -1.06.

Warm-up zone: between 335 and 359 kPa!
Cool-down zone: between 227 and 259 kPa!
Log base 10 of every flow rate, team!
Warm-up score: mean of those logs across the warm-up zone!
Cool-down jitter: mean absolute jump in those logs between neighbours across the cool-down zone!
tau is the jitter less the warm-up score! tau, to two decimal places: -1.73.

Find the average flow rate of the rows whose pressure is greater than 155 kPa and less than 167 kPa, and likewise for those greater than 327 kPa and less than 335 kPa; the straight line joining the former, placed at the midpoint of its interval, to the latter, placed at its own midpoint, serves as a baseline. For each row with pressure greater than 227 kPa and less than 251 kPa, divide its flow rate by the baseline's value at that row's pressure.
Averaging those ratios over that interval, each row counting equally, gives 1.024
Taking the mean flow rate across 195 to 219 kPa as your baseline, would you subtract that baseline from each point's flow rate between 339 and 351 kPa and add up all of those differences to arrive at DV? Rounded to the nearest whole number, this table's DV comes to 12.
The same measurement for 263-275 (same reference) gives 10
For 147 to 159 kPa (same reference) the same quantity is -4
